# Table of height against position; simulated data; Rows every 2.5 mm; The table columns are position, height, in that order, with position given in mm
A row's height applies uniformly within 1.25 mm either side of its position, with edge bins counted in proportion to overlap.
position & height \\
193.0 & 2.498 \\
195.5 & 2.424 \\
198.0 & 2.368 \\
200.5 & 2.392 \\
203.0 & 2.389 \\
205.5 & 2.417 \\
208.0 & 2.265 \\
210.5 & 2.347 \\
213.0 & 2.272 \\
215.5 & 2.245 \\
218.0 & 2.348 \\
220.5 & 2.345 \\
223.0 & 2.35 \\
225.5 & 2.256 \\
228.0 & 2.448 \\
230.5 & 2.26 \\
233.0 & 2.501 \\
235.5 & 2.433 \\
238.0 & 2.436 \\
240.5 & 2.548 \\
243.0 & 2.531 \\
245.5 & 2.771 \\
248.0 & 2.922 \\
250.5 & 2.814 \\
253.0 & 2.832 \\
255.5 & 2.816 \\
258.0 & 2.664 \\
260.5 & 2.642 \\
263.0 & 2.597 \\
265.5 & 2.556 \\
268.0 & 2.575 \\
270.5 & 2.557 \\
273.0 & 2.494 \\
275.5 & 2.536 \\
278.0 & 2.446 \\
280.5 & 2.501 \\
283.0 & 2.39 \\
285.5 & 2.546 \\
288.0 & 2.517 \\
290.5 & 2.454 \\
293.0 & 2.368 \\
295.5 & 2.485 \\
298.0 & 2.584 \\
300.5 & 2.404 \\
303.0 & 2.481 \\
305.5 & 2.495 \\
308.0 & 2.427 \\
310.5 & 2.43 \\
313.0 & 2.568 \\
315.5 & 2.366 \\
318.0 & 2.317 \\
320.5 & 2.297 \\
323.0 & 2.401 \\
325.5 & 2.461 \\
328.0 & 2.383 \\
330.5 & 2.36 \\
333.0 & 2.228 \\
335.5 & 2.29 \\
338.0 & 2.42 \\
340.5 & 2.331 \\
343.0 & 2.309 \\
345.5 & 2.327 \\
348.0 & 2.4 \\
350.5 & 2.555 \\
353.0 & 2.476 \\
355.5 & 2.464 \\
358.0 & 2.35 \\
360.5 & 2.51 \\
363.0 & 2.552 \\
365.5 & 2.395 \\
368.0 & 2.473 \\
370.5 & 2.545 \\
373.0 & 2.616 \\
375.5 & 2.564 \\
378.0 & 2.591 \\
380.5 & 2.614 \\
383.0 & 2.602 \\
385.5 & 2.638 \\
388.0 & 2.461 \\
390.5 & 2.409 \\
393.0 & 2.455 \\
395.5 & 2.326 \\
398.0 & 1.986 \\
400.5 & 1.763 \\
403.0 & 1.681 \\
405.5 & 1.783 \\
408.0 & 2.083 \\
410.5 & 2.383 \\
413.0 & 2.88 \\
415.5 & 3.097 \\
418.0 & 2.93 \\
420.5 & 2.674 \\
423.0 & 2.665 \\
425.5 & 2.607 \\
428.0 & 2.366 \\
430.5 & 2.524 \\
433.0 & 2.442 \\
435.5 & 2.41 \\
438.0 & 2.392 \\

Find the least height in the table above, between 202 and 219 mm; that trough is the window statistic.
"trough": 2.245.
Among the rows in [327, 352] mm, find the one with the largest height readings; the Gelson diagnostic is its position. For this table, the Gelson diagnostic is 350.5 mm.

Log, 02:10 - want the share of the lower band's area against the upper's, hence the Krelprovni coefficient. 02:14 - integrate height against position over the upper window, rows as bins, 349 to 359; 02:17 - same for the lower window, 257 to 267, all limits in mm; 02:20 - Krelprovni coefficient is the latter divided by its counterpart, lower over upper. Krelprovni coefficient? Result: 1.06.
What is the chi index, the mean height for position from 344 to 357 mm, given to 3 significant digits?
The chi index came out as 2.44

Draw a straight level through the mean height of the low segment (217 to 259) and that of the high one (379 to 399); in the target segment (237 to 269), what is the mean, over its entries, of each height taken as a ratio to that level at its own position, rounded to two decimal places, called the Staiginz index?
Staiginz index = 1.05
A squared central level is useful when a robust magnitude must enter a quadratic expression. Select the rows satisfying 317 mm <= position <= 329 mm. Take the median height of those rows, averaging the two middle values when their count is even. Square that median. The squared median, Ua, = 5.7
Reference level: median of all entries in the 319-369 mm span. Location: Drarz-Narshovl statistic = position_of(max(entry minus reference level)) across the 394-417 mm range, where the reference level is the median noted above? 415.5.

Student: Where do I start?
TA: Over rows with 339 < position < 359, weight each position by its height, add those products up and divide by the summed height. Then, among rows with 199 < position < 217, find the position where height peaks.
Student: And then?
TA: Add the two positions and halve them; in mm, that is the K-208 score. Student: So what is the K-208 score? 277.4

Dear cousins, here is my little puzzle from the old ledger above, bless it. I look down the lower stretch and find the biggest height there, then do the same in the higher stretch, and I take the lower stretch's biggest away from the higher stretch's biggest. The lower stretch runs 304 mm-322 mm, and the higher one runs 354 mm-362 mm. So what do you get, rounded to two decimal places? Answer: -0.06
